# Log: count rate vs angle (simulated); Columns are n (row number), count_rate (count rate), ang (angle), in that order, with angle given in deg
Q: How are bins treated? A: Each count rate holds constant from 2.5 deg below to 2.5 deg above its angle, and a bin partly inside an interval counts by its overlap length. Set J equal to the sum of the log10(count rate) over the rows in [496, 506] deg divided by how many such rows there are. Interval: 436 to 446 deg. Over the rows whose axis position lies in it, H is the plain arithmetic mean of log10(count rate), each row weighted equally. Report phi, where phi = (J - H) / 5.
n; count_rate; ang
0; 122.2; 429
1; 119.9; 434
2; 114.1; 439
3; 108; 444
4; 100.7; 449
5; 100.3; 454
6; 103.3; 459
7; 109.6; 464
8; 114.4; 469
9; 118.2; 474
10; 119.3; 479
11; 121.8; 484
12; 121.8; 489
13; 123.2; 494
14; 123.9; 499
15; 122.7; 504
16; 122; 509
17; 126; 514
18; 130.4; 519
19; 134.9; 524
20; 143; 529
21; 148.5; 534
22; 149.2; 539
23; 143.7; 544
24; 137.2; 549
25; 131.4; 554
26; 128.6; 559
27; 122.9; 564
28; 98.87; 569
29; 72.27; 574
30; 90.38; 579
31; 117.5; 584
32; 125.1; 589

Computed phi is 0.009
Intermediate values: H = 2.05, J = 2.09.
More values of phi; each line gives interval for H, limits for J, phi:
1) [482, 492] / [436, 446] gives -0.008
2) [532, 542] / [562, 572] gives -0.026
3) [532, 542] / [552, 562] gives -0.012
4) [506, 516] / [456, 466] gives -0.013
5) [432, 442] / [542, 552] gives 0.016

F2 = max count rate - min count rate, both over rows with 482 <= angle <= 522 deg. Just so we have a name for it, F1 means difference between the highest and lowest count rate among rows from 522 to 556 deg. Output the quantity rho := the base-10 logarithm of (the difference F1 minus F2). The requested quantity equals 1.0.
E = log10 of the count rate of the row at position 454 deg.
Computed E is 2.00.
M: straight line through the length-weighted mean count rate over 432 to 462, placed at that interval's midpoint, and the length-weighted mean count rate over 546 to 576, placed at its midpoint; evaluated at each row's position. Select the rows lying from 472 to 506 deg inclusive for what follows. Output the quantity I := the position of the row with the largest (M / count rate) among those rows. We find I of 474 deg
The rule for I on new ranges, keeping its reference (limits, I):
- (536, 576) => 574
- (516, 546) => 519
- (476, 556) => 479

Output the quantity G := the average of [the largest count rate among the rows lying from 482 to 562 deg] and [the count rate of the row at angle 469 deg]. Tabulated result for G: 132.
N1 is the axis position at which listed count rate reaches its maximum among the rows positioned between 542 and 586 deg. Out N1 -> 544 deg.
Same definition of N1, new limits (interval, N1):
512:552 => 539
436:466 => 439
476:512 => 499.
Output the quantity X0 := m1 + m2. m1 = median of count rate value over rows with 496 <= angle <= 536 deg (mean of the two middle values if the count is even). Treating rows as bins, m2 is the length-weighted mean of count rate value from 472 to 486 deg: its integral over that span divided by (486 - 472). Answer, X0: 248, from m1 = 128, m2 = 120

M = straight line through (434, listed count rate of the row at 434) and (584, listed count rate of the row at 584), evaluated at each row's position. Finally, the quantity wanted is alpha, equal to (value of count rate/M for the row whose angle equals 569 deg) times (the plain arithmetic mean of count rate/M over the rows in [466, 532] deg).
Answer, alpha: 0.88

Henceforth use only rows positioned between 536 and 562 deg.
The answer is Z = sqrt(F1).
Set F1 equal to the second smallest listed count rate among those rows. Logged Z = 11.5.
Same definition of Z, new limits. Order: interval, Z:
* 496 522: 11.1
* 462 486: 10.7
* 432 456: 10.0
